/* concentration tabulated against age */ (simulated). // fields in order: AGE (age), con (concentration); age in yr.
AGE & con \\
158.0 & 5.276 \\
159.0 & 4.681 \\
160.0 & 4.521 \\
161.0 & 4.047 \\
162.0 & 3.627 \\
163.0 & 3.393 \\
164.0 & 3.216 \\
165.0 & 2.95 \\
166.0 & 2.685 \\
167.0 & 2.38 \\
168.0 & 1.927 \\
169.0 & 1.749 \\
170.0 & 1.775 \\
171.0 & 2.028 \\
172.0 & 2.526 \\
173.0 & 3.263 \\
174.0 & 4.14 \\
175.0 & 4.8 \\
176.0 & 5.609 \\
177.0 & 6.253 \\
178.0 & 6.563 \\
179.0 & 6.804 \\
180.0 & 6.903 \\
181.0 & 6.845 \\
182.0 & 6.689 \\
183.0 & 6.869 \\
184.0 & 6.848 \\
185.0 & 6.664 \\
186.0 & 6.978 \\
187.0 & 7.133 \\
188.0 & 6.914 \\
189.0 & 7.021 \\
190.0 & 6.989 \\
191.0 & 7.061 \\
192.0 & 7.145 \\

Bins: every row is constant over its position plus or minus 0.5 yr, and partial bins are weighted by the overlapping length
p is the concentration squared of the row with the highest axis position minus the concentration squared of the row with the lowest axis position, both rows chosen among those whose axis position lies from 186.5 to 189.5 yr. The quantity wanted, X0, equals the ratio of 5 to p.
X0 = -3.2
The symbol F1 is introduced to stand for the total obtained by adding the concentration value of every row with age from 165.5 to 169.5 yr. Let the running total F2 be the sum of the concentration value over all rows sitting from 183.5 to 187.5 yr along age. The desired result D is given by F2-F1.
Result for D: 19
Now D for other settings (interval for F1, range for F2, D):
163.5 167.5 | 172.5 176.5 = 7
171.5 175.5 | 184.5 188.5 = 13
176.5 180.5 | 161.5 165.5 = -13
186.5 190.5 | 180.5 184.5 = -1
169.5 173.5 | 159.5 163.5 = 6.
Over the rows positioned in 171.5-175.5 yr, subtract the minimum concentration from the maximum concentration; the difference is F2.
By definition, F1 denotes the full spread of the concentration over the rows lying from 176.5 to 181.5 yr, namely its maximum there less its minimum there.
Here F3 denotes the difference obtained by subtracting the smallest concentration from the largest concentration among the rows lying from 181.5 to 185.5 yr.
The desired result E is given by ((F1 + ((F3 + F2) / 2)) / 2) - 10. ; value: -9.1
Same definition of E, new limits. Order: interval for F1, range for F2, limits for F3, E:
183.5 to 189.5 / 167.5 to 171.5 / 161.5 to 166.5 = -9.5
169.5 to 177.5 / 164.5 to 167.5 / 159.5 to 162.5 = -7.4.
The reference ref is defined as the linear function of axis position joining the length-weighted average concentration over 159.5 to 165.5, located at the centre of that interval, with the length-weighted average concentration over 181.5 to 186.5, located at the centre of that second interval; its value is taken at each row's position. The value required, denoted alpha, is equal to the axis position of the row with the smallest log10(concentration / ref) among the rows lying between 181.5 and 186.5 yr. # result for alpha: 185.0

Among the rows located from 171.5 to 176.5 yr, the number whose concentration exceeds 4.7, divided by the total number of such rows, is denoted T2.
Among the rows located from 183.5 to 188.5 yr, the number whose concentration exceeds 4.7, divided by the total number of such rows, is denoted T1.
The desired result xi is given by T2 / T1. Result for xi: 0.40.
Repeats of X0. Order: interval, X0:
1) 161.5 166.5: -0.8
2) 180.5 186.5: 2.7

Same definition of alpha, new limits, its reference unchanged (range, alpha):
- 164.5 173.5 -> 170.0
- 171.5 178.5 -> 172.0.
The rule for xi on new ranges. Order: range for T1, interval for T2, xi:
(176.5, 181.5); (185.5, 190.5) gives 1.00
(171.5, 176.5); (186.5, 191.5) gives 2.50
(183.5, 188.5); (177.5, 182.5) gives 1.00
